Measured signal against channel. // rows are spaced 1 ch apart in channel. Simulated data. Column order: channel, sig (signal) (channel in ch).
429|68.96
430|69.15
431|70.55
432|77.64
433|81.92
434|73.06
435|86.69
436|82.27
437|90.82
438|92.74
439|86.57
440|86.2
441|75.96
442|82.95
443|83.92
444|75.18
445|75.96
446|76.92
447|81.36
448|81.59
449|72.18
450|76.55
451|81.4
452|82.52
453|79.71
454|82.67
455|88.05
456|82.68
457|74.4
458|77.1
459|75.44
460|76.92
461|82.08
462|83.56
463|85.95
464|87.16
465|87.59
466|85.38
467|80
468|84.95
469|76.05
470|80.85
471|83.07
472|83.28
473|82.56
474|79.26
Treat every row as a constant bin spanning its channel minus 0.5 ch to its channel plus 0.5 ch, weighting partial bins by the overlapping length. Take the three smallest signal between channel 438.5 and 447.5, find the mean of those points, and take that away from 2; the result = -73.7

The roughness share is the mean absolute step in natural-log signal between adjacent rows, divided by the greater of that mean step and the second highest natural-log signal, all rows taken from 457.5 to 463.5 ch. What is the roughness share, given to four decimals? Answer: 0.0069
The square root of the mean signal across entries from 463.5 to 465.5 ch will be 9.3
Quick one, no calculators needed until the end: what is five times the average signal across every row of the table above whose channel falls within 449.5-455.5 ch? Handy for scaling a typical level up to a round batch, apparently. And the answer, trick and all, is 409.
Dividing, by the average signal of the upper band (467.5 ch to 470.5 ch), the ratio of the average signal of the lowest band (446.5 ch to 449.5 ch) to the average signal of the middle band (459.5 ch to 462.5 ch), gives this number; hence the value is 0.0120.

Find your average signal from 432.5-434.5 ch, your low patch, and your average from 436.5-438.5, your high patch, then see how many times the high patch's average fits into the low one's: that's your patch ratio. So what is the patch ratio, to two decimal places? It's 0.84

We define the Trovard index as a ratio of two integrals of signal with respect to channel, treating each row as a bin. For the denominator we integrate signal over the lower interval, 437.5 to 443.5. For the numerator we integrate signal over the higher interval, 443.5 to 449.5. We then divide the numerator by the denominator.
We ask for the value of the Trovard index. 0.91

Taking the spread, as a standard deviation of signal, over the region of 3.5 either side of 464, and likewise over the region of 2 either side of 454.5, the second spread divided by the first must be 1.2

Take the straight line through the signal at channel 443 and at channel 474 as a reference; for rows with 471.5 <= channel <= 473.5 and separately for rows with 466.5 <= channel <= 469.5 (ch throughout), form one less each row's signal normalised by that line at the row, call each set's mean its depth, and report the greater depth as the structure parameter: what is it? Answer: 0.00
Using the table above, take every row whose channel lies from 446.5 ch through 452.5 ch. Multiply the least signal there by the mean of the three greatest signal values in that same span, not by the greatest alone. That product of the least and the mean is 5907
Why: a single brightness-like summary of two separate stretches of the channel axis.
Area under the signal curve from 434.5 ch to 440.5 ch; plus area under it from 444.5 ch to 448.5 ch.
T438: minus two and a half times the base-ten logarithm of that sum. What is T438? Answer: -7.31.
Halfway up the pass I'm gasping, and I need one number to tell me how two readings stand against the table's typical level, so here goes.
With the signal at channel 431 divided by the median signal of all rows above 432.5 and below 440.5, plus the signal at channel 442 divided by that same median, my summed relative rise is 1.78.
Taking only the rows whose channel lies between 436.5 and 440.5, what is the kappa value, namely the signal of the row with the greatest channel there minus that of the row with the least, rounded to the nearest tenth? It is -4.6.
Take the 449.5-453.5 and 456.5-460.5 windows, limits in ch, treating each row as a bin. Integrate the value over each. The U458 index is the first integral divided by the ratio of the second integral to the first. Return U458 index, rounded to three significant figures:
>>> 337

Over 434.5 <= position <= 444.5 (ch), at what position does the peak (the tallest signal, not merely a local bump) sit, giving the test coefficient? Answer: 438 ch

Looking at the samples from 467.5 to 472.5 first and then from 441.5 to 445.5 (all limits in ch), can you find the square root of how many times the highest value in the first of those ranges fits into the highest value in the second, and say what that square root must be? 0.99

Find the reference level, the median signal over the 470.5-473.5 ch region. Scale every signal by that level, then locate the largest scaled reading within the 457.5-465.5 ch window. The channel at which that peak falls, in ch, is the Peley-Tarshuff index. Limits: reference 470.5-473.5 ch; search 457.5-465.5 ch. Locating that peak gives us 465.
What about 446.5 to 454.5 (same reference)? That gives 454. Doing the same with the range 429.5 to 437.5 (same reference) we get 437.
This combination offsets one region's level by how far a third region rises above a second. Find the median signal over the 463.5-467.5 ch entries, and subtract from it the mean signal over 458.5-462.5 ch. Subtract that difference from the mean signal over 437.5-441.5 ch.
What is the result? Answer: 78.6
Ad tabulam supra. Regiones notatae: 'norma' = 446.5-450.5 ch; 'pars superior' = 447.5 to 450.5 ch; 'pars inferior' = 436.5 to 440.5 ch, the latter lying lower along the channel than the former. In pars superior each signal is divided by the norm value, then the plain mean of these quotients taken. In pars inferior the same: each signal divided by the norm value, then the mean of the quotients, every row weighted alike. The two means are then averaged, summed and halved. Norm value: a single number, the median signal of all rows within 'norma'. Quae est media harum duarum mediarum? 1.05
